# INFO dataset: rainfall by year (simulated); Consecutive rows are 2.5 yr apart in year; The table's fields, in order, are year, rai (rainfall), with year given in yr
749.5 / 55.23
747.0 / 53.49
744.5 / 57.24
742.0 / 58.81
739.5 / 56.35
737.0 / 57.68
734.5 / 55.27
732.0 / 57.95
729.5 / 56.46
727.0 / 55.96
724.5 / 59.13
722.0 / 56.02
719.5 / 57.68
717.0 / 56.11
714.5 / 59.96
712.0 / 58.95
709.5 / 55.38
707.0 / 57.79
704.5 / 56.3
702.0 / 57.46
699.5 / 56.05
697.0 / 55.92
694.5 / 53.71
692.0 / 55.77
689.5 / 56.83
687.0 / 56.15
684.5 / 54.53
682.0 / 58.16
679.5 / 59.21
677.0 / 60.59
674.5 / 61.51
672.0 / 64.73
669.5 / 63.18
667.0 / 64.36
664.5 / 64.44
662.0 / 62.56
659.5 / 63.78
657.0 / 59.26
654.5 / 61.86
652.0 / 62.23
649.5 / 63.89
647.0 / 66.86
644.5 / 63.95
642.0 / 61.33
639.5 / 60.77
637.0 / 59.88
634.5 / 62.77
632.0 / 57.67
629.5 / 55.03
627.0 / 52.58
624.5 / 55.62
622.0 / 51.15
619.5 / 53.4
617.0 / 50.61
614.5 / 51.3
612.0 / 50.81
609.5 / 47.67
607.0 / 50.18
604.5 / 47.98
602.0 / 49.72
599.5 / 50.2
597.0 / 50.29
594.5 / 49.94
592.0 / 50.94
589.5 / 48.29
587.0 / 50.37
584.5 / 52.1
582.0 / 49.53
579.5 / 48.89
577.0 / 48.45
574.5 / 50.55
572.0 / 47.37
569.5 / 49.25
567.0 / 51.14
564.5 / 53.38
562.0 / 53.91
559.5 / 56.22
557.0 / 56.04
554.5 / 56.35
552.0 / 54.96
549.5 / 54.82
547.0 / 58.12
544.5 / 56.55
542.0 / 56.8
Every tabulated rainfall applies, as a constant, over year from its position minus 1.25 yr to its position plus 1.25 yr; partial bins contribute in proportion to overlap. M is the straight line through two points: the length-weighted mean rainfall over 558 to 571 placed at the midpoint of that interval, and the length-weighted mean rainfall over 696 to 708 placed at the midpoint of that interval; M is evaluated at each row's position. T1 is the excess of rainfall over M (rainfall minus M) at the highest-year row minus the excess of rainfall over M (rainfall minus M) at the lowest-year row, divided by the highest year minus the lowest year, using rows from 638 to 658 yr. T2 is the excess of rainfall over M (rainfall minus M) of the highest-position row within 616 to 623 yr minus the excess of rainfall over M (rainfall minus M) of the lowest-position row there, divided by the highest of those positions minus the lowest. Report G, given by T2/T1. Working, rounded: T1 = -0.12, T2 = 0.1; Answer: -0.7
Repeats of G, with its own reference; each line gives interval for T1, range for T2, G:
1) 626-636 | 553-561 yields 0.0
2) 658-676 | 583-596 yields 1.4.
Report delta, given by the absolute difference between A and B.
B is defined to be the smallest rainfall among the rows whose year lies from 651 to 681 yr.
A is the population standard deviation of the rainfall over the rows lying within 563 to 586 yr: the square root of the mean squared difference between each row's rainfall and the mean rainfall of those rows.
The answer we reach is 57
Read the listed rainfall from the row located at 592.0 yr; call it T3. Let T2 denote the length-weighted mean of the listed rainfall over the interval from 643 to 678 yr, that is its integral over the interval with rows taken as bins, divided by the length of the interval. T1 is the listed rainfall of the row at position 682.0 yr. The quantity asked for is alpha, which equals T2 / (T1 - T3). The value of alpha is 9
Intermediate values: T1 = 58.16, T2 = 63.1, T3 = 50.94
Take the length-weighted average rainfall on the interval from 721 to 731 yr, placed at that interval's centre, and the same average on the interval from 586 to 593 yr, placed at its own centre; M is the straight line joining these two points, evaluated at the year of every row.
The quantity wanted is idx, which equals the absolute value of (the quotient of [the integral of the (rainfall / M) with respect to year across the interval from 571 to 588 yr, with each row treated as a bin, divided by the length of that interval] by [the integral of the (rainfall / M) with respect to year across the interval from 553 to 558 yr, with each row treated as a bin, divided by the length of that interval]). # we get 0.86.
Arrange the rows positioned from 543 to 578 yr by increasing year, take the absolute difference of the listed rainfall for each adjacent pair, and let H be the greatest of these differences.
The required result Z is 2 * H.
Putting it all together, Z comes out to 6.6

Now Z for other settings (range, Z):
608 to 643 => 10.2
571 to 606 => 6.4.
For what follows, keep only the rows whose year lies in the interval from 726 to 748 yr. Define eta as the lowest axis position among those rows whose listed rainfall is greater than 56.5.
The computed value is 732.0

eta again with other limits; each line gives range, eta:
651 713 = 652.0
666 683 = 667.0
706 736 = 707.0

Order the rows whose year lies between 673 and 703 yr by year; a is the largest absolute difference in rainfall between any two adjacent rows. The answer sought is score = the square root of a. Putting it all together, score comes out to 1.9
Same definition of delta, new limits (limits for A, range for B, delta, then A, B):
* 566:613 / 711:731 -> 55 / 1.2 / 55.96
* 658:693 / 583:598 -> 45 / 3.5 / 48.29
